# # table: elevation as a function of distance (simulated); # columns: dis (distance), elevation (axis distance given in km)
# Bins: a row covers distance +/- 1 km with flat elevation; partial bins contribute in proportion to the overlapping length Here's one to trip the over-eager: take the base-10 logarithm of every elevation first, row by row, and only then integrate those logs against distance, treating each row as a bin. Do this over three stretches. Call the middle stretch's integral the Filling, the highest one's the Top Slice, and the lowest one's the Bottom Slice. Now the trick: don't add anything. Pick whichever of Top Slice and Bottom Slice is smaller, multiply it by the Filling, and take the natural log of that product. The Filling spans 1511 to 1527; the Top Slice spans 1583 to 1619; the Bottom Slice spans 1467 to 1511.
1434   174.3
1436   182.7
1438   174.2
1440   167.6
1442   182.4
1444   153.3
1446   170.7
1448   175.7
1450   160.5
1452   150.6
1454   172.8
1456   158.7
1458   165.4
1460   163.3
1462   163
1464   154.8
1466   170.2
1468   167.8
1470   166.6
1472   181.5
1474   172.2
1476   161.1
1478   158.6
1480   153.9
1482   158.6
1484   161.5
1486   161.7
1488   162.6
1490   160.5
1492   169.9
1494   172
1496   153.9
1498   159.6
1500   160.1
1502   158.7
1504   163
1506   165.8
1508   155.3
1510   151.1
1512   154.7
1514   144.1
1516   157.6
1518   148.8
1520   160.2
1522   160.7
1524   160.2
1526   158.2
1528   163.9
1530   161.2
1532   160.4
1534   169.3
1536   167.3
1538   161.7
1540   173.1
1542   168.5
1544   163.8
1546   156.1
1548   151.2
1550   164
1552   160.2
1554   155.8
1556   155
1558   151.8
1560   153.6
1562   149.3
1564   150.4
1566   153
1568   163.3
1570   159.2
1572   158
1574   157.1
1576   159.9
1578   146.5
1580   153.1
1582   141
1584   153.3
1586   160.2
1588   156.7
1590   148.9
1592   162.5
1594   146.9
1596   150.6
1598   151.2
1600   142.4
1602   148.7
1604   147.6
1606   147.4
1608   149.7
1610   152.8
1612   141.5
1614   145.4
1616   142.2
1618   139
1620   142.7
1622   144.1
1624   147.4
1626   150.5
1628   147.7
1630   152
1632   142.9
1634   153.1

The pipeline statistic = 7.92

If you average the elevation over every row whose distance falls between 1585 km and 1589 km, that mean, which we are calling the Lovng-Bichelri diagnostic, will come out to 158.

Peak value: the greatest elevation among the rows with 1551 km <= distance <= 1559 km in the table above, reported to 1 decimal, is 160.2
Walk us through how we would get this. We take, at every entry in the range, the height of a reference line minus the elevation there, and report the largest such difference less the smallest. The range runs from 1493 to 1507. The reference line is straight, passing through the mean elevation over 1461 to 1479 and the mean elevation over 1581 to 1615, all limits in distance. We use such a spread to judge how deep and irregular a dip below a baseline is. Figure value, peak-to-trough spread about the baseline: 18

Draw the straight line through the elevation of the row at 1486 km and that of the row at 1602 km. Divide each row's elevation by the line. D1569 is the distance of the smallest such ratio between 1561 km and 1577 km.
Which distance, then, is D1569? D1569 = 1562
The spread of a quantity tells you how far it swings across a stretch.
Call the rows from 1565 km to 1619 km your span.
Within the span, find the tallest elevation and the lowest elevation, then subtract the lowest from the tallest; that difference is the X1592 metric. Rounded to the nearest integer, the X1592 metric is 24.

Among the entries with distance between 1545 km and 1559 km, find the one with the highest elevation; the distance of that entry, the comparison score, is 1550 km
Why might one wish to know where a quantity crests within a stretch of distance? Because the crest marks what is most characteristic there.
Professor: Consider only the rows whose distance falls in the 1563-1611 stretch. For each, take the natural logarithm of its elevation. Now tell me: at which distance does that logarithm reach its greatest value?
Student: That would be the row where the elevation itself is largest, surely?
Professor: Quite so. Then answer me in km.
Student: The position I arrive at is 1568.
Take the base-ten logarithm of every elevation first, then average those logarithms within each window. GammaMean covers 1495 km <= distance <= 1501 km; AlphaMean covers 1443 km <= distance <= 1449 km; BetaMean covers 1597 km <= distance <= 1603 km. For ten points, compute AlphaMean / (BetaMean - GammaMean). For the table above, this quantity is -75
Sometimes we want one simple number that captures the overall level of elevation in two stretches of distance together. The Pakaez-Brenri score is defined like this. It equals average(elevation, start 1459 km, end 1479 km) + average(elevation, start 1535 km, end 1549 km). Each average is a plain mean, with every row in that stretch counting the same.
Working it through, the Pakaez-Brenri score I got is 329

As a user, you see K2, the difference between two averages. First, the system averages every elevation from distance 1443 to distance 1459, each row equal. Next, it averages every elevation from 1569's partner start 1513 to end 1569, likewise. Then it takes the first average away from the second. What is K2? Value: -4.8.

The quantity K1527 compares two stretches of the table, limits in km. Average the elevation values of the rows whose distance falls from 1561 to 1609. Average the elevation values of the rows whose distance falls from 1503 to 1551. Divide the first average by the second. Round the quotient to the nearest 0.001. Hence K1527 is 0.952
